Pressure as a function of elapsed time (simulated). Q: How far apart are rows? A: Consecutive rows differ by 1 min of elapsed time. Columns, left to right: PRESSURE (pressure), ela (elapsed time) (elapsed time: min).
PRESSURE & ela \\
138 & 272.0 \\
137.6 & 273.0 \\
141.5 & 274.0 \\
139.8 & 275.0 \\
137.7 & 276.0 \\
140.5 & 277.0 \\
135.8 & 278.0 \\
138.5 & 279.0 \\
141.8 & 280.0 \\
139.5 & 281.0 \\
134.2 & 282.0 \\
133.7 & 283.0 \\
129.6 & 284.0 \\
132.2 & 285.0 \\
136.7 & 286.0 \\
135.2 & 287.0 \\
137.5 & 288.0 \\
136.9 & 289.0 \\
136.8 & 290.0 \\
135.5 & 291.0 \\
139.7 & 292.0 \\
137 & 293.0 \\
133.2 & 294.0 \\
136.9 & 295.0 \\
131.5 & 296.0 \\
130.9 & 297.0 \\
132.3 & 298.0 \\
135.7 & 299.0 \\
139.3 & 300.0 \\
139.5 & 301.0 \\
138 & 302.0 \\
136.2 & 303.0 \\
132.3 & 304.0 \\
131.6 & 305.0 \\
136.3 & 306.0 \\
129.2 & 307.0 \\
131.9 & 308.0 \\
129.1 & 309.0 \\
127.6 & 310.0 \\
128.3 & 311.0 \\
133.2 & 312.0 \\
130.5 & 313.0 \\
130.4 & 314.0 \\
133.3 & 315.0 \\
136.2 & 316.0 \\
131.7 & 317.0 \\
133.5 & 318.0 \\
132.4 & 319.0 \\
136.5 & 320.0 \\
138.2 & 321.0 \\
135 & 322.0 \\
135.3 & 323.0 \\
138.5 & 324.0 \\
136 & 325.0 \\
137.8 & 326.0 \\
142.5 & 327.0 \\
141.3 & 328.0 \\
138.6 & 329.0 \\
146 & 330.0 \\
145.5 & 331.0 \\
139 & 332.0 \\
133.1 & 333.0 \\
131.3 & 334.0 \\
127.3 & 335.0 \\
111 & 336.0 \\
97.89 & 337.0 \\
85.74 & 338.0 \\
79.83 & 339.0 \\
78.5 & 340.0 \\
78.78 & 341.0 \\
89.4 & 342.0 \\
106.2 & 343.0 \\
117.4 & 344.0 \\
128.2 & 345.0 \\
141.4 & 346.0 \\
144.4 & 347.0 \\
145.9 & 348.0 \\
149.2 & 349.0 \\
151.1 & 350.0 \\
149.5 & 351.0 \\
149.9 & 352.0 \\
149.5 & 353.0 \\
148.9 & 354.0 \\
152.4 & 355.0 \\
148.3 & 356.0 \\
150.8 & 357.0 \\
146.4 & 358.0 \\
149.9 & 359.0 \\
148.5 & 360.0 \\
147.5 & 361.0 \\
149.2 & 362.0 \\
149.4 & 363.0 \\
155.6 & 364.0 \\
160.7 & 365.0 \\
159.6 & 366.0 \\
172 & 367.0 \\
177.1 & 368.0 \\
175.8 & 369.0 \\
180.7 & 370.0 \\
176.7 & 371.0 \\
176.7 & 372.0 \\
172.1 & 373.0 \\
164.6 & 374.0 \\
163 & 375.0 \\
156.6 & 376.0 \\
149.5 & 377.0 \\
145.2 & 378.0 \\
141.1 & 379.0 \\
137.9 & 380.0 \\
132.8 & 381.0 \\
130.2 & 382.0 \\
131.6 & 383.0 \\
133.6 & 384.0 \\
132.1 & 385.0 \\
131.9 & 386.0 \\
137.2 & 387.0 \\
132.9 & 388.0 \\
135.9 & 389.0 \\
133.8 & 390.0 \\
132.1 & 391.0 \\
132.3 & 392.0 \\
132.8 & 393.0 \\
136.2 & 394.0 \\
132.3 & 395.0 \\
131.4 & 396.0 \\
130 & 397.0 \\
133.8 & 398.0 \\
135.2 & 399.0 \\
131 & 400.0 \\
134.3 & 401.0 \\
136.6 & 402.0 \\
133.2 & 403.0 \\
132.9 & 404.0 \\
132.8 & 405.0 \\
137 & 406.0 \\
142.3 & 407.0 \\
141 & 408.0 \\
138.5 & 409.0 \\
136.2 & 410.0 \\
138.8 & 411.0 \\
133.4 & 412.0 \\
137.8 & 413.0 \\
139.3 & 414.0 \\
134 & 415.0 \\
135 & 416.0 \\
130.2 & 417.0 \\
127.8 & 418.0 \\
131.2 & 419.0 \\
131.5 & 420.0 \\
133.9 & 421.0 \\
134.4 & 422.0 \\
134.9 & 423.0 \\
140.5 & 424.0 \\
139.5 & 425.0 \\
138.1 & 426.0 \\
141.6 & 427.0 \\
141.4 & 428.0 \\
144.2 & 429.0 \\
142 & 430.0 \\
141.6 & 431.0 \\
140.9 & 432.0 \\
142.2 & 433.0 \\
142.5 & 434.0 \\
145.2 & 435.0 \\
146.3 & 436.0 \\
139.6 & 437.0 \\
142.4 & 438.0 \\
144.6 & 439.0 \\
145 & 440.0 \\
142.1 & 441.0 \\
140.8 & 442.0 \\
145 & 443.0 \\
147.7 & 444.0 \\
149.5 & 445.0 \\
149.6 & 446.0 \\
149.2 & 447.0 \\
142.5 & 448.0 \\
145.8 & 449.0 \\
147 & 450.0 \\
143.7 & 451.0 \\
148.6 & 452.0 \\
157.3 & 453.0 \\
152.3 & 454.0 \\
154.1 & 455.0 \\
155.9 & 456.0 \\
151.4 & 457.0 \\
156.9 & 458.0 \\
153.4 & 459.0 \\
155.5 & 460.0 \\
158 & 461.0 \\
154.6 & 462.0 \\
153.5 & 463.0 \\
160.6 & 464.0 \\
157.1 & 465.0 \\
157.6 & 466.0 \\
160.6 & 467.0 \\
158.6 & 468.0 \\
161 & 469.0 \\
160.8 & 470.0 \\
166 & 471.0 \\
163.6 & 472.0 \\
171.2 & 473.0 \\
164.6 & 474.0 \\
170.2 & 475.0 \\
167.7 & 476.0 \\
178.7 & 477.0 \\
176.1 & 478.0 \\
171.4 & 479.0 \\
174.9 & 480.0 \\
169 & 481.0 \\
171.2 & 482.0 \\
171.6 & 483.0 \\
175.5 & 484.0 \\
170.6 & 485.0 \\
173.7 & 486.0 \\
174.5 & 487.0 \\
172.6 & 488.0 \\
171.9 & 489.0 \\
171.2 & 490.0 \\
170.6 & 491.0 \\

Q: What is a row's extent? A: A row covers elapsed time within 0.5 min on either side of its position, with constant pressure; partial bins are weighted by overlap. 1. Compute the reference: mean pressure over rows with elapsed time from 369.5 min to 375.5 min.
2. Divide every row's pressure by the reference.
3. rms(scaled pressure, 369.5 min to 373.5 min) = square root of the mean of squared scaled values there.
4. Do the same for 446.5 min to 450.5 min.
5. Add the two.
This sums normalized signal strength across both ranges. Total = 1.87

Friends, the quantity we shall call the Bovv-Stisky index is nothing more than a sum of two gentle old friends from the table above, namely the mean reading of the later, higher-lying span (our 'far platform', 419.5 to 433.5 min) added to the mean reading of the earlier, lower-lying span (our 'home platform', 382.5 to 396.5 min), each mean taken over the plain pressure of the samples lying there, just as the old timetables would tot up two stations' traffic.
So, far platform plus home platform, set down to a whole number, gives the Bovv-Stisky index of 272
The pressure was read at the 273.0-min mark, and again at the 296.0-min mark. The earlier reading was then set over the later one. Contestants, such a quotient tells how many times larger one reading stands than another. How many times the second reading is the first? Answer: 1.05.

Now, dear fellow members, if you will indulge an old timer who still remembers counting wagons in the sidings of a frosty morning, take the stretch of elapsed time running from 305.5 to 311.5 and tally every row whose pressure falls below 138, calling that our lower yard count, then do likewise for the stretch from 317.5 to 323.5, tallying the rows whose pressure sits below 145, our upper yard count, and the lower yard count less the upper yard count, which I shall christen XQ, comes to 0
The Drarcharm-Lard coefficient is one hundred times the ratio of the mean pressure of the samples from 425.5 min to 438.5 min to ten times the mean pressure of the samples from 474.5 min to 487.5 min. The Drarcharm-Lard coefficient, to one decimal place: 8.2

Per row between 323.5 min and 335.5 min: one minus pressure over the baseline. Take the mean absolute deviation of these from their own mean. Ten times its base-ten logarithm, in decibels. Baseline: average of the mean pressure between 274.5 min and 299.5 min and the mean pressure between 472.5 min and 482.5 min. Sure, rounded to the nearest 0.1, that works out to -15.7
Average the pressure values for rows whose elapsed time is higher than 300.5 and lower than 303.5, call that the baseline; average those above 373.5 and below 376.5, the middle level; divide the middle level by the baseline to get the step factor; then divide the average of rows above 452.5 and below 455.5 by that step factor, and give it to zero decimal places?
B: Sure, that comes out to 132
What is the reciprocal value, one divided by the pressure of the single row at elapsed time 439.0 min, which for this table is 0.0069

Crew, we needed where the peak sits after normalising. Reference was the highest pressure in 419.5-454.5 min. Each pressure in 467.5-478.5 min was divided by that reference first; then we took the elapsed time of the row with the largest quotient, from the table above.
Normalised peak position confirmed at 477.0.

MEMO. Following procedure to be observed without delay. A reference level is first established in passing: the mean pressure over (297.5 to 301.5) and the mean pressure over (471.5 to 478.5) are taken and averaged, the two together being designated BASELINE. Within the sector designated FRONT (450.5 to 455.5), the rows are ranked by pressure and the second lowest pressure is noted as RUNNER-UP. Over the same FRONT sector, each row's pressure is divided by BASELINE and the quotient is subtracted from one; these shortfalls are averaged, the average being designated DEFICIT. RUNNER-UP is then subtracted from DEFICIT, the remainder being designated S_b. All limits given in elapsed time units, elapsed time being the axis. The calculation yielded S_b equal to -149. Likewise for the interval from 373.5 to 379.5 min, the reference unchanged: -145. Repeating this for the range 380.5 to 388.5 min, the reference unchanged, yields -131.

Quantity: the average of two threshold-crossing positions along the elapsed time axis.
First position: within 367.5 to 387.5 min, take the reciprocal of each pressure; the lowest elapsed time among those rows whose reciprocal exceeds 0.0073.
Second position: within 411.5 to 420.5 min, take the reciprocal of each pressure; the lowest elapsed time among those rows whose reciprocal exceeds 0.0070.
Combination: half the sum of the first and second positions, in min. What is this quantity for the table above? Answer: 396.5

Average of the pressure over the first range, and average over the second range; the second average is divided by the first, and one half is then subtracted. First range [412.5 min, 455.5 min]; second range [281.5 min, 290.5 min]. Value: 0.45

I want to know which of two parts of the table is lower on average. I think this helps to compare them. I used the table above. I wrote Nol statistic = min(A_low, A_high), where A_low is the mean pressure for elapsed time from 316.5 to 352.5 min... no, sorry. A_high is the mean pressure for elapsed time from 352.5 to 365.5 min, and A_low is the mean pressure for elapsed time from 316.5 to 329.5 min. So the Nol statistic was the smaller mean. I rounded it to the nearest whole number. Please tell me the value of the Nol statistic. 137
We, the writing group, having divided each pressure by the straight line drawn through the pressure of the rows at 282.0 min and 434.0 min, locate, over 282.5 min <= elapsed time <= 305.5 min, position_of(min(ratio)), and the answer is 284.0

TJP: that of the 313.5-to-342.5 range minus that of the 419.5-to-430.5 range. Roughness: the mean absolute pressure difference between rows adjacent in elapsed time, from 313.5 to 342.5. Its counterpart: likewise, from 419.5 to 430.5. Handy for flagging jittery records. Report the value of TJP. 2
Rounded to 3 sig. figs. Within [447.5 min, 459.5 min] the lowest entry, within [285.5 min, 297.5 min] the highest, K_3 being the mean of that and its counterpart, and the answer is 141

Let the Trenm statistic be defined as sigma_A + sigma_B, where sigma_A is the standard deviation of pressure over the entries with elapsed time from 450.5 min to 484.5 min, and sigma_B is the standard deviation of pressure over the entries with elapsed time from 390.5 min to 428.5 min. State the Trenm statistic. 12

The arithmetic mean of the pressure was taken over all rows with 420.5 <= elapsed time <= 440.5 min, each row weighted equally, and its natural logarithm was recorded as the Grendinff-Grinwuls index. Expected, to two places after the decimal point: 4.95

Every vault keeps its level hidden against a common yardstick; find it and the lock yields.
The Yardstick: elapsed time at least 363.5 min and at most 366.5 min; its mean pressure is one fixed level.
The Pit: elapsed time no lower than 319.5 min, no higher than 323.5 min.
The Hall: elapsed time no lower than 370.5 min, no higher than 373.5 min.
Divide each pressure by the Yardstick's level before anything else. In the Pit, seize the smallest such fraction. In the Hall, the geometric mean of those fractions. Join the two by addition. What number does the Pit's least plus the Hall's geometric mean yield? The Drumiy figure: 1.96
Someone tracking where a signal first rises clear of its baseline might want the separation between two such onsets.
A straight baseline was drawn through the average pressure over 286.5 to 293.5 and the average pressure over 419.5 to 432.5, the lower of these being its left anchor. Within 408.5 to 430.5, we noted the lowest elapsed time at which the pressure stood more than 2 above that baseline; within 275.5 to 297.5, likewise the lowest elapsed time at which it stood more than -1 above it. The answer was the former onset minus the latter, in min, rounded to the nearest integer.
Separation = 151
